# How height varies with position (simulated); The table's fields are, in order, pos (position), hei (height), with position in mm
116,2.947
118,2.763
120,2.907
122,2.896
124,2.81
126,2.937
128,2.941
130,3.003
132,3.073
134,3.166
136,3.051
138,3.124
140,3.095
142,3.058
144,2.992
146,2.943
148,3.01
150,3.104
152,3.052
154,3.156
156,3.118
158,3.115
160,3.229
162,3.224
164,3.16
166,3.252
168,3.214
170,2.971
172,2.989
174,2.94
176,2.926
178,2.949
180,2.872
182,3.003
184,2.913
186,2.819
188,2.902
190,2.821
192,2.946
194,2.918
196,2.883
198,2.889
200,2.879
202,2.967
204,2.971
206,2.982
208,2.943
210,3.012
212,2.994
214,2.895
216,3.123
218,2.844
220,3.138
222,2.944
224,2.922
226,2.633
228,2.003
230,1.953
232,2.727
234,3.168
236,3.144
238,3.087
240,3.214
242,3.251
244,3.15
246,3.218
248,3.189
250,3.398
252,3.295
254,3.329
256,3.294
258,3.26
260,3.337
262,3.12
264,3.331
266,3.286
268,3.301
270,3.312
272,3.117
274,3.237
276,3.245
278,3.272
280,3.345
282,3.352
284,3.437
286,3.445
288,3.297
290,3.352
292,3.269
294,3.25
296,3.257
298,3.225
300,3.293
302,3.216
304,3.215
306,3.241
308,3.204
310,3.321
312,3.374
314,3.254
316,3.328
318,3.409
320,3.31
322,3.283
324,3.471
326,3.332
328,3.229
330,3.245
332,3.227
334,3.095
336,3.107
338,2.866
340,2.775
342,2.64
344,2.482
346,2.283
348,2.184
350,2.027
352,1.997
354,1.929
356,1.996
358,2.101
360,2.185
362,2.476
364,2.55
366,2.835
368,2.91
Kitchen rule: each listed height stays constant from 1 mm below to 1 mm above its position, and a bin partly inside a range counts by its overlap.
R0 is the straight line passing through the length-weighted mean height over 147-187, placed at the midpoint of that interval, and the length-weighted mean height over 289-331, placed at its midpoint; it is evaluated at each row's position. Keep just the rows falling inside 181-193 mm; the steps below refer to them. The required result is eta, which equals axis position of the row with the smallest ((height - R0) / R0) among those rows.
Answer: 190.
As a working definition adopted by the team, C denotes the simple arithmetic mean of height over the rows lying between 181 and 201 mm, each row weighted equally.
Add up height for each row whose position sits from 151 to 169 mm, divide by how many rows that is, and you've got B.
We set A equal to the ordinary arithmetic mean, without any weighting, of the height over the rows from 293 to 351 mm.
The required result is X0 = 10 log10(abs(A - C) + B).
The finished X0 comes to 5.24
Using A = 3.07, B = 3.17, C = 2.90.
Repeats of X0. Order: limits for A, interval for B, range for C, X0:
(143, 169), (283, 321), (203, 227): 5.40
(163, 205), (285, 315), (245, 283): 5.56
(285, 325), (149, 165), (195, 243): 5.50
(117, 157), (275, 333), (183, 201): 5.35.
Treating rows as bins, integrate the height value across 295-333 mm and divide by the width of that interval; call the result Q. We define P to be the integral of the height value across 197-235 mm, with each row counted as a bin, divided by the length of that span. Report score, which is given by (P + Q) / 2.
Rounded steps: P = 2.84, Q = 3.29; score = 3.06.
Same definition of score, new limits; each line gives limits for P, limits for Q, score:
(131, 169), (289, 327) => 3.20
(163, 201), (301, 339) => 3.10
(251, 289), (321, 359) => 3.00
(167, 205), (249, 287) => 3.12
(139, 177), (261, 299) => 3.18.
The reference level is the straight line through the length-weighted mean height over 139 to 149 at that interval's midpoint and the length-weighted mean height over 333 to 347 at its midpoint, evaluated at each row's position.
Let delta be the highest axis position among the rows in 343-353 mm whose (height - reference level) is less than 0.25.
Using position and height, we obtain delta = 352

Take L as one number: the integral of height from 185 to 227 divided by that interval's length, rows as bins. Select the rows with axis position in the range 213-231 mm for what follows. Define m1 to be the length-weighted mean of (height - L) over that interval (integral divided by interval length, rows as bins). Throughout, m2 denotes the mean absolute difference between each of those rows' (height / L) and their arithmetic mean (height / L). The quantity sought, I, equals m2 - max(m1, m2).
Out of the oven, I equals 0.00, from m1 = -0.21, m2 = 0.119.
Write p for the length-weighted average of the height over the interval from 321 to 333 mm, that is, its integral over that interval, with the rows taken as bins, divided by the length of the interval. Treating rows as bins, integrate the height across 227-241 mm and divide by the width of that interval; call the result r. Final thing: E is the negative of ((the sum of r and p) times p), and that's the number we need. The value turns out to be -20.0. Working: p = 3.30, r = 2.76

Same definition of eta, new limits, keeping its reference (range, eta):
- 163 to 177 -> 176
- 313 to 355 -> 354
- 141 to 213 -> 190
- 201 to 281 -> 230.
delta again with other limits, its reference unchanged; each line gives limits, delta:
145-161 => 160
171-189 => 188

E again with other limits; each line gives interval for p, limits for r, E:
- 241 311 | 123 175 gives -20.8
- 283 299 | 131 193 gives -21.1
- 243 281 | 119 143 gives -20.5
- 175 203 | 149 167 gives -17.6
